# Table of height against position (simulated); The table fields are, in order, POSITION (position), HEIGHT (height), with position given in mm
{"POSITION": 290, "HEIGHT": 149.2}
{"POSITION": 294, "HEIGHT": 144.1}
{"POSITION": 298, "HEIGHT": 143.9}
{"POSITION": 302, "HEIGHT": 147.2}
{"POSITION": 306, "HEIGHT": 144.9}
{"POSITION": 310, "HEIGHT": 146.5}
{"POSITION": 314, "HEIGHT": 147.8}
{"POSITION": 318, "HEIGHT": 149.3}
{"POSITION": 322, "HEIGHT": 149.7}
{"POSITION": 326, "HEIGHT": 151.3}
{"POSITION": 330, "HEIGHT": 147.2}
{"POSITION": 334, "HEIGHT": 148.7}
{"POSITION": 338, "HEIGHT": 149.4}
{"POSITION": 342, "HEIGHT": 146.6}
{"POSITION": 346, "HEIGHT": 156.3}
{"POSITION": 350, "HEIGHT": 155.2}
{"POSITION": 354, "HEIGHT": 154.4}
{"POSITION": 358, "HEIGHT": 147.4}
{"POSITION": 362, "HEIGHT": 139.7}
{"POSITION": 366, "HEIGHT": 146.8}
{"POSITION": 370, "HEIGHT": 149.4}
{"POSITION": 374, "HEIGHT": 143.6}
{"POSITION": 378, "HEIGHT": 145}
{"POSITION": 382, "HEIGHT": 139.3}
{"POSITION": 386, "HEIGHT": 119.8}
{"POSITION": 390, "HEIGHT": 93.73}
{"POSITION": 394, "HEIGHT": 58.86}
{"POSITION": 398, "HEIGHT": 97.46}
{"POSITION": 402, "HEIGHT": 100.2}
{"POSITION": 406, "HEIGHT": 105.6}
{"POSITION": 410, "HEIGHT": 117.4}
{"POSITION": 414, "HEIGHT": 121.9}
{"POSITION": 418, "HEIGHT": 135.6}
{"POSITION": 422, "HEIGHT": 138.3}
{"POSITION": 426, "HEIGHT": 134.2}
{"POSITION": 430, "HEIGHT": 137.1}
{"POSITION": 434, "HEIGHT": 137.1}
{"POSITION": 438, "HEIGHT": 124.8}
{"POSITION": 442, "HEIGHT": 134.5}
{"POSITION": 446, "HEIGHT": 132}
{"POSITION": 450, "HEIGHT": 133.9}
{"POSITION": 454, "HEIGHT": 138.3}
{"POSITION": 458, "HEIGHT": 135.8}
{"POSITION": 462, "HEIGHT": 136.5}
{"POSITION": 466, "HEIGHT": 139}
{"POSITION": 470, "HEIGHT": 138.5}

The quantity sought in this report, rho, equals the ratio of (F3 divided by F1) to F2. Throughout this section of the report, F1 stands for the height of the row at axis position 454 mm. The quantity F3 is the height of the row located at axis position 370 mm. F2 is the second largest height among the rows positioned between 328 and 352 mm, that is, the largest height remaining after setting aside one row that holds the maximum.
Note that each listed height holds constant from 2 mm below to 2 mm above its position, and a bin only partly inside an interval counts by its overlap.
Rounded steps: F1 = 138.3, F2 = 155.2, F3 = 149.4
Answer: 0.007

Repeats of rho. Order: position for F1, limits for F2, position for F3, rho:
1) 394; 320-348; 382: 0.016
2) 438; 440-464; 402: 0.006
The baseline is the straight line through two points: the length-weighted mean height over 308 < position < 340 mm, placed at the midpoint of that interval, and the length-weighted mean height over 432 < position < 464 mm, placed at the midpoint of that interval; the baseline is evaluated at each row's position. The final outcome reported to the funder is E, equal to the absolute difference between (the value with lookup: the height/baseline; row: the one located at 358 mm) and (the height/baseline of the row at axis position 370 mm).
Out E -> 0.024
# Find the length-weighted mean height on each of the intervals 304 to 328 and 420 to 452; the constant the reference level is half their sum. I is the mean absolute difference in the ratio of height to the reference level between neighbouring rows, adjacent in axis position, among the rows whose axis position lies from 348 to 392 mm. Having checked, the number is 0.06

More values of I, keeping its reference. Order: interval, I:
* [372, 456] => 0.07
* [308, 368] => 0.02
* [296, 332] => 0.01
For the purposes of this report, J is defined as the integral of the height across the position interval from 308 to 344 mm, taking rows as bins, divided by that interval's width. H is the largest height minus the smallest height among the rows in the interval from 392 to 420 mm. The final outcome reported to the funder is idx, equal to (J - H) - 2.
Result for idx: 70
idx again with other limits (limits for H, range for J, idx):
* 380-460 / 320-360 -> 68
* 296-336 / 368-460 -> 116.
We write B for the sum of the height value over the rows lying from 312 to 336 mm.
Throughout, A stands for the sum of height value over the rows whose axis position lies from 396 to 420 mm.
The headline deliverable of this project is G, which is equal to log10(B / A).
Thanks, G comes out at 0.12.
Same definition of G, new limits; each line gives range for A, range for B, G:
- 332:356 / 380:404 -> -0.17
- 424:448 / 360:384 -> 0.03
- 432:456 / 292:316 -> 0.04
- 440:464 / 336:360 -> 0.05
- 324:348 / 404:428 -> -0.08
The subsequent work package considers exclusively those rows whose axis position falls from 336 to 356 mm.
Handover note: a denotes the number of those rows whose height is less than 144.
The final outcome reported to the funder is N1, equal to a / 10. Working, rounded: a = 0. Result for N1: 0.00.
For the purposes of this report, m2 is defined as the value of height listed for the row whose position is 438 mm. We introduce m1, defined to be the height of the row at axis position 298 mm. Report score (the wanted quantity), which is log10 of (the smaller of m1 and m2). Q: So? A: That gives 2.10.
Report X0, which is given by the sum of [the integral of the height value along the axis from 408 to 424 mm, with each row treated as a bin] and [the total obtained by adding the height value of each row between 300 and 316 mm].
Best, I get 2639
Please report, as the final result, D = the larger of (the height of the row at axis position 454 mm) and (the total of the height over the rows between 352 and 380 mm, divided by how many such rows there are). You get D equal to 147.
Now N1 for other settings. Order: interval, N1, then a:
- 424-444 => 0.50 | 5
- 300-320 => 0.00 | 0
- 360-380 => 0.20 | 2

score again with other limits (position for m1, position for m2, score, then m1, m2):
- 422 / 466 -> 2.14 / 138.3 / 139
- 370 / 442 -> 2.13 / 149.4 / 134.5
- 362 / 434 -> 2.14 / 139.7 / 137.1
